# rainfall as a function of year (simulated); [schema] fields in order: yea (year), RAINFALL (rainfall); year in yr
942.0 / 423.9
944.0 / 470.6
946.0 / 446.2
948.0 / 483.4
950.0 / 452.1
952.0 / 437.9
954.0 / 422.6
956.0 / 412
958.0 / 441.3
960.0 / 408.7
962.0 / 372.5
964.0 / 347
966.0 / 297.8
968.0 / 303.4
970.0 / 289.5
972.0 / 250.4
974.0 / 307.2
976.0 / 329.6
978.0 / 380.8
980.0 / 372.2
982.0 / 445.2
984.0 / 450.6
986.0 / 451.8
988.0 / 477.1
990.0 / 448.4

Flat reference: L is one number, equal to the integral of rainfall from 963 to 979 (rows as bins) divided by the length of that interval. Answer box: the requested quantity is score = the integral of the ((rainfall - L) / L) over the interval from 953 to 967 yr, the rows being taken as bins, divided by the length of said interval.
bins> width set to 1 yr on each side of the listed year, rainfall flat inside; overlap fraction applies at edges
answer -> 0.23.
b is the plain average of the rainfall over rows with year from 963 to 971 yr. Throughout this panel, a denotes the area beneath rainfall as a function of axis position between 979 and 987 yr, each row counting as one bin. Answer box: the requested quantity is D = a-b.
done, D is 3130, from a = 3440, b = 309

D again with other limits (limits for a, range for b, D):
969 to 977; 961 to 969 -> 2023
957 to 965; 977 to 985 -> 2727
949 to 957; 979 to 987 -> 3019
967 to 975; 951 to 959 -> 1873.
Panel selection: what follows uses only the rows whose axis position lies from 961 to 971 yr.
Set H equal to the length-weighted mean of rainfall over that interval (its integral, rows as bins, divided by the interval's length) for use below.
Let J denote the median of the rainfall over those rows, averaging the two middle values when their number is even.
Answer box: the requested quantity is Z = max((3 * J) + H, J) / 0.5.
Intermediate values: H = 322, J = 303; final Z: 2464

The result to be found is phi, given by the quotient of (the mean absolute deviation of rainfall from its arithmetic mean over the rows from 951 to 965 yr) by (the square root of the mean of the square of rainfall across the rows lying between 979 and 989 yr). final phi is 0.060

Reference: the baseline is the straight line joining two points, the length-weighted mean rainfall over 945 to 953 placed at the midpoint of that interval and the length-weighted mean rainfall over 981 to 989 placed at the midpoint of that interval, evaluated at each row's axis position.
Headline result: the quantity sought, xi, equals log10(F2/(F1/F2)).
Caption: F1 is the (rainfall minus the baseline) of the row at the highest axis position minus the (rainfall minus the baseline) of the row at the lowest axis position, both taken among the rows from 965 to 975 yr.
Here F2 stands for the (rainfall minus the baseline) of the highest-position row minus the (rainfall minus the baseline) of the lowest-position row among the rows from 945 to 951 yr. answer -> 0.6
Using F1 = 9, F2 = 6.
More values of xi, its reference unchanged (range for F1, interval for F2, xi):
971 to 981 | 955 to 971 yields 2.1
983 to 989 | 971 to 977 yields 2.4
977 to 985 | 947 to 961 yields 1.9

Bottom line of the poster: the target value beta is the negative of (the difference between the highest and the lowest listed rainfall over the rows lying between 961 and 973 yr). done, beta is -122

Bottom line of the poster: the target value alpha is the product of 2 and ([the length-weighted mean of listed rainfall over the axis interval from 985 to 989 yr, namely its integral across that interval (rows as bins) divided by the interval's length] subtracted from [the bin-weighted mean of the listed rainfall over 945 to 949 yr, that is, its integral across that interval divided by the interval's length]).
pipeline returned 1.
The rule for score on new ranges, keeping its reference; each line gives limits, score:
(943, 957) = 0.43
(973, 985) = 0.22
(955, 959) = 0.36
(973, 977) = 0.02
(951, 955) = 0.37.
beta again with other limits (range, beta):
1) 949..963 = -80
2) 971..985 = -200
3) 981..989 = -32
